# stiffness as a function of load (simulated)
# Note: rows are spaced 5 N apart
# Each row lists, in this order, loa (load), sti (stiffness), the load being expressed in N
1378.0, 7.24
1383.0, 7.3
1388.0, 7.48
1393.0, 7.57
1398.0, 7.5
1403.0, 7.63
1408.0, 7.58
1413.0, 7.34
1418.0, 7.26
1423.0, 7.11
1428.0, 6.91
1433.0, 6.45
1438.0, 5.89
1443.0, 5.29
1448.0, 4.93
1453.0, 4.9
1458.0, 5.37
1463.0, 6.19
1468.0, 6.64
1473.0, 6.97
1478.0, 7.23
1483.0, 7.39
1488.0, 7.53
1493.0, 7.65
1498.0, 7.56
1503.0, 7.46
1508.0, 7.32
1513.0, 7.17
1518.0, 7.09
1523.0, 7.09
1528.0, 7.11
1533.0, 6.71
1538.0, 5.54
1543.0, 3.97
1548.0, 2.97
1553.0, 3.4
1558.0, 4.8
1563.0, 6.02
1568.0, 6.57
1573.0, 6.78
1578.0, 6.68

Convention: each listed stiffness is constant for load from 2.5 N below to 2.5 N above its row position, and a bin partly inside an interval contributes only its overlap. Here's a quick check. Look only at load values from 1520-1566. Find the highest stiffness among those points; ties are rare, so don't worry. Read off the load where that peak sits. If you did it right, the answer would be 1528.0 N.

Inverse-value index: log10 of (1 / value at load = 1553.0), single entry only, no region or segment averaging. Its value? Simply -0.53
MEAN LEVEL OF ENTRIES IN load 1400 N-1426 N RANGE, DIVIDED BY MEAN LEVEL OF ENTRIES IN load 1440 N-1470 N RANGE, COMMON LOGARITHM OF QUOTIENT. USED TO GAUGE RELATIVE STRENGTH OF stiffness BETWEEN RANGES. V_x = 0.12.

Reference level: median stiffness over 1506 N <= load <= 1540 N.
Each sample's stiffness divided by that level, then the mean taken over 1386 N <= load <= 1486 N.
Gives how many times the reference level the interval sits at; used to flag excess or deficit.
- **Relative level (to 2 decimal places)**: 0.94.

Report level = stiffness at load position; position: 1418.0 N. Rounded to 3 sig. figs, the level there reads 7.26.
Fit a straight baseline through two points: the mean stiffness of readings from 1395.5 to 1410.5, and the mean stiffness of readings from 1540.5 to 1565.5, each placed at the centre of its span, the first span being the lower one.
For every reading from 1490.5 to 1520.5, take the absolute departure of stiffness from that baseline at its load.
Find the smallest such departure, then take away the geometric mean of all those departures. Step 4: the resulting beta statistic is 0.0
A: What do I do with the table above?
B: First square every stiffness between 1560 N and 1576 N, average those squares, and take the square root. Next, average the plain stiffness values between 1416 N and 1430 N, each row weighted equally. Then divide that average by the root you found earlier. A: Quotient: 1.097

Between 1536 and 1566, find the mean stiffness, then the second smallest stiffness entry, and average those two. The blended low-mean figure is 3.9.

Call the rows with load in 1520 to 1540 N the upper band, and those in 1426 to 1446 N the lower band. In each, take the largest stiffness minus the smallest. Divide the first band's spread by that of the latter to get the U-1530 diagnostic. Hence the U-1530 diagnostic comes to 0.97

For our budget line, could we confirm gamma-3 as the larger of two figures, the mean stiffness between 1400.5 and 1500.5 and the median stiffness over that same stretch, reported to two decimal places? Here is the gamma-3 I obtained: 7.04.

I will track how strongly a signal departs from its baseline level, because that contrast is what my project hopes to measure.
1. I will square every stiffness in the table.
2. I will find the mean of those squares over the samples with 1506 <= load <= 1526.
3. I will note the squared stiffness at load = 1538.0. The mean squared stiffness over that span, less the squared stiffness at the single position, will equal 21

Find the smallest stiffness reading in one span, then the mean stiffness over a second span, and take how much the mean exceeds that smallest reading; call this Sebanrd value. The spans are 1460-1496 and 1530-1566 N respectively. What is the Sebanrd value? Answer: -1.4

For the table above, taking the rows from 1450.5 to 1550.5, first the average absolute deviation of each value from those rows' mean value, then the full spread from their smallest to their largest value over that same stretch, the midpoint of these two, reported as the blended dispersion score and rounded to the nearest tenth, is 2.8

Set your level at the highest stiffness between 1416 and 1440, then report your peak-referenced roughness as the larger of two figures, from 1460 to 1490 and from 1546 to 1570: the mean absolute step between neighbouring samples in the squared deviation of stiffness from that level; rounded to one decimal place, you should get 4.5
